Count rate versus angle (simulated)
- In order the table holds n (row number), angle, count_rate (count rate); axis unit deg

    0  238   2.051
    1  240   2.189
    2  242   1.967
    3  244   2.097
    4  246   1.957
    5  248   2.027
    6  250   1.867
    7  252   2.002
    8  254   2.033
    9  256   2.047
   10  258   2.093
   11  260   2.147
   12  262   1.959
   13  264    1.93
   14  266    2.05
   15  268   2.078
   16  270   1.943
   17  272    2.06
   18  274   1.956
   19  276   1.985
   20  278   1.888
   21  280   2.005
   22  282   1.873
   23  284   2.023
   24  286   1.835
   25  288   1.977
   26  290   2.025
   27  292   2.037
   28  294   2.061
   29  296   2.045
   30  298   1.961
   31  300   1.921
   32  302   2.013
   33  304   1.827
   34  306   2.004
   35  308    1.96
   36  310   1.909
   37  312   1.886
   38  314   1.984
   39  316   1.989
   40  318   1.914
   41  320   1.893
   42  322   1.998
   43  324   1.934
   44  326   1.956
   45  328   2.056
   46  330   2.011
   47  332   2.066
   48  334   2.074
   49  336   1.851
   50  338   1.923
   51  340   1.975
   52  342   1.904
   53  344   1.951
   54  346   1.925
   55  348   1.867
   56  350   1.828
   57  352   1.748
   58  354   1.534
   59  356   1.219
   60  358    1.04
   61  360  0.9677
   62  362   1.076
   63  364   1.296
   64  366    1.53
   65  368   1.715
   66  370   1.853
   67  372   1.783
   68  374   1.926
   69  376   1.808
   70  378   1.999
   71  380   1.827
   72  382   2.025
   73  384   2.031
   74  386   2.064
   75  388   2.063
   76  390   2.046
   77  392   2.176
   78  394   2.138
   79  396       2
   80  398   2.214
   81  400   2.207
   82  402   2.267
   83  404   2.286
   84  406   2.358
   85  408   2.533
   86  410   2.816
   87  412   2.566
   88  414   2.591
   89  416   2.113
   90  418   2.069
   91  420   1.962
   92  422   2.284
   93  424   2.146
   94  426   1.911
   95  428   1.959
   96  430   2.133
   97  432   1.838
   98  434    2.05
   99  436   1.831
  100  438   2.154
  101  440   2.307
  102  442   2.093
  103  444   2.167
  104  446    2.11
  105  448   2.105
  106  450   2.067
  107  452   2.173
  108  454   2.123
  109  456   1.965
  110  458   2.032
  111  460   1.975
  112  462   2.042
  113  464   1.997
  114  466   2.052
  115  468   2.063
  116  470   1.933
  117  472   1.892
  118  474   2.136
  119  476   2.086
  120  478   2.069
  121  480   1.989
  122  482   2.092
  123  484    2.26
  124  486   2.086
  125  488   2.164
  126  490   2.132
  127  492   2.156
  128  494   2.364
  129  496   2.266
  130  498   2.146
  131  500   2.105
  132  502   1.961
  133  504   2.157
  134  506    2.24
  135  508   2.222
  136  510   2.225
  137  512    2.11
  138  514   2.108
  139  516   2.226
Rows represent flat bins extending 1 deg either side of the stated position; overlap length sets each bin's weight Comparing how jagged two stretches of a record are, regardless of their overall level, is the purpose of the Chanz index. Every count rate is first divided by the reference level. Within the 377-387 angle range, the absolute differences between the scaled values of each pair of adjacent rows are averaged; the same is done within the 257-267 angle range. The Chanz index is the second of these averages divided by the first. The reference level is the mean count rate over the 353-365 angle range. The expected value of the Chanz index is 1.0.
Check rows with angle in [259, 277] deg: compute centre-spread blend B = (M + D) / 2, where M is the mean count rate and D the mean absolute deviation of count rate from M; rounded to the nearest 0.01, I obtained 1.04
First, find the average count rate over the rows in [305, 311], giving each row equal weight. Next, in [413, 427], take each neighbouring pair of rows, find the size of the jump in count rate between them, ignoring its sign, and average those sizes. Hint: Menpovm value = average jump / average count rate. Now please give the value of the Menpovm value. 0.11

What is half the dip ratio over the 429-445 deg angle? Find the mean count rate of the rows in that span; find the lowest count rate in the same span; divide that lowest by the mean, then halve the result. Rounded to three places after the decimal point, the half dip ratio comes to 0.442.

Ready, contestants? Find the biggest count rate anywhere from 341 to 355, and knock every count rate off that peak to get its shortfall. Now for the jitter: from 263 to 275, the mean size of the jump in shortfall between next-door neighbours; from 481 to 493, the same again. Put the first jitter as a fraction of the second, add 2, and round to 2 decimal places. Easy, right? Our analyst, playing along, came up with 3.06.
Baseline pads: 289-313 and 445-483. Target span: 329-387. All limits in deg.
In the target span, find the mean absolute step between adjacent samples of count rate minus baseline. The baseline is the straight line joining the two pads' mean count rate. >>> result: 0.12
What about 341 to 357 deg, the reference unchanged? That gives 0.11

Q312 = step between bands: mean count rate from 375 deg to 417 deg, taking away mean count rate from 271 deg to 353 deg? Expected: 0.24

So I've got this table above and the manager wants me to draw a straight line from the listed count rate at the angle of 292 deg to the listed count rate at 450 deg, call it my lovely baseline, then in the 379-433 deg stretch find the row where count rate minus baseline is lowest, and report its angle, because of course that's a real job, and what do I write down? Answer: 380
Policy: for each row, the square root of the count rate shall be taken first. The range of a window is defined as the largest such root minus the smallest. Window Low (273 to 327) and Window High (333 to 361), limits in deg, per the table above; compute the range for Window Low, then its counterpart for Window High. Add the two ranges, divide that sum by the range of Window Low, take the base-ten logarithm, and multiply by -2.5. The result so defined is -2.0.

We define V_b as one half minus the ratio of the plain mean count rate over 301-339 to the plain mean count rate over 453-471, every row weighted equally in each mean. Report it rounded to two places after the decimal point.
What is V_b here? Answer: -0.47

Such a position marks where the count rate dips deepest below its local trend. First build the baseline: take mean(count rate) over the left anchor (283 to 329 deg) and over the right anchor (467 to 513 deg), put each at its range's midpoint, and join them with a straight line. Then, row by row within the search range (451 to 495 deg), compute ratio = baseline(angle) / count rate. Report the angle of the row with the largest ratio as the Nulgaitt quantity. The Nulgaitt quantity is 472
